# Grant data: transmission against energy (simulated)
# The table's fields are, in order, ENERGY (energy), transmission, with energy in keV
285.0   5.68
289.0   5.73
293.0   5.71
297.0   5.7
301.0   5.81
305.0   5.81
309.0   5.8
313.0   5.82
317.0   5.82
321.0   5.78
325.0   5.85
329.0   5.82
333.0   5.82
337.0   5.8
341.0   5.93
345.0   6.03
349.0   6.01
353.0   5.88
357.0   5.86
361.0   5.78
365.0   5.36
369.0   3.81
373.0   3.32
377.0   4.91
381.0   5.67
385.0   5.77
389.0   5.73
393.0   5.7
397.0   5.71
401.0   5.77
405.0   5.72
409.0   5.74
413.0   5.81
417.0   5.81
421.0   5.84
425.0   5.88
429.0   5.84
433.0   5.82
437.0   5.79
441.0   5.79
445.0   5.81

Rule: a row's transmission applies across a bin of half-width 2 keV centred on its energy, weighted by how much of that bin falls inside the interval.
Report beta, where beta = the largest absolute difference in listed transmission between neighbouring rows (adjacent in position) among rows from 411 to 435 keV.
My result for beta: 0.04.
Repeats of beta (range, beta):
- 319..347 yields 0.13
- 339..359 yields 0.13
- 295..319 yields 0.11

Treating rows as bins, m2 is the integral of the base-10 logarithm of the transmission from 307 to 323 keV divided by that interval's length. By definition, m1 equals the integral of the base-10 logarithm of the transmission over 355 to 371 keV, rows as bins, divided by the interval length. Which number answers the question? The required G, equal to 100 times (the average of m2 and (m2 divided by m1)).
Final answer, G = 92.0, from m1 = 0.71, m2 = 0.764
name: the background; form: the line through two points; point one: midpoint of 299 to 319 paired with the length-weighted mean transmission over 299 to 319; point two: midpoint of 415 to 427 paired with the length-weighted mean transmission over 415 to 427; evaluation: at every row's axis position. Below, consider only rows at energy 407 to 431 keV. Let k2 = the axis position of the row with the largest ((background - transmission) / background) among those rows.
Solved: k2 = 409.0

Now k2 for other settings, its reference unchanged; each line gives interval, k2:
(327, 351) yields 337.0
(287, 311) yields 297.0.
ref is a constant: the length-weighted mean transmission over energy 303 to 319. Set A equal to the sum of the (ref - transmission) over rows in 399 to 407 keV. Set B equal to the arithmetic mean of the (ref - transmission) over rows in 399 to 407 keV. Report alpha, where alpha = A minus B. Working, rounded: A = 0.1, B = 0.07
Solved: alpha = 0.1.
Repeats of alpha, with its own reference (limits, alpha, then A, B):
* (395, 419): 0.3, 0.3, 0.05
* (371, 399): 3.3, 3.9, 0.55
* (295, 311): 0.1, 0.1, 0.03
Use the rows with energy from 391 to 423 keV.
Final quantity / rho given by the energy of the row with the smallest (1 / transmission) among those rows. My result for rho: 421.0 keV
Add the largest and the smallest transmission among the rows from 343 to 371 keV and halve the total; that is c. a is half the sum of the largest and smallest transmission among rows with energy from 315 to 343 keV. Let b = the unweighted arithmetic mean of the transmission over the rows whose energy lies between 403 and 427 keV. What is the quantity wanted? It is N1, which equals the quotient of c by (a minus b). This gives 89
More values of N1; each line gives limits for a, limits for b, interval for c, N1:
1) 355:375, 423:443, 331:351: -5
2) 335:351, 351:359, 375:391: 119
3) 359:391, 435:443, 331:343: -5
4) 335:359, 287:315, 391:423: 39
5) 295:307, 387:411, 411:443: 219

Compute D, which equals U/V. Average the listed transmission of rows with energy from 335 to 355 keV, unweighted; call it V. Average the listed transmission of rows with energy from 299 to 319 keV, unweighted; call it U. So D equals 0.98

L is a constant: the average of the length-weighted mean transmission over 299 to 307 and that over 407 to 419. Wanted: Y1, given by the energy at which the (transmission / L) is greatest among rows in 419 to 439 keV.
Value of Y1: 425.0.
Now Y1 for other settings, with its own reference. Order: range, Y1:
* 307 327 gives 325.0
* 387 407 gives 401.0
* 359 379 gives 361.0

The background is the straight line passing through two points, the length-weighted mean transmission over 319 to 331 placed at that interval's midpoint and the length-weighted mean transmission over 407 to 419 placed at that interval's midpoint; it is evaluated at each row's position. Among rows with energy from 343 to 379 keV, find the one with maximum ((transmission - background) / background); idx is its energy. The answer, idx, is 345.0 keV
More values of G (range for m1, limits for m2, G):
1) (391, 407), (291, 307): 88.2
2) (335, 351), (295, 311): 87.3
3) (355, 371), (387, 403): 91.3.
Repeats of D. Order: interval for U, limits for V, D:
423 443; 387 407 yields 1.02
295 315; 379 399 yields 1.01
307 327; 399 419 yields 1.01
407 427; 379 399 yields 1.02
